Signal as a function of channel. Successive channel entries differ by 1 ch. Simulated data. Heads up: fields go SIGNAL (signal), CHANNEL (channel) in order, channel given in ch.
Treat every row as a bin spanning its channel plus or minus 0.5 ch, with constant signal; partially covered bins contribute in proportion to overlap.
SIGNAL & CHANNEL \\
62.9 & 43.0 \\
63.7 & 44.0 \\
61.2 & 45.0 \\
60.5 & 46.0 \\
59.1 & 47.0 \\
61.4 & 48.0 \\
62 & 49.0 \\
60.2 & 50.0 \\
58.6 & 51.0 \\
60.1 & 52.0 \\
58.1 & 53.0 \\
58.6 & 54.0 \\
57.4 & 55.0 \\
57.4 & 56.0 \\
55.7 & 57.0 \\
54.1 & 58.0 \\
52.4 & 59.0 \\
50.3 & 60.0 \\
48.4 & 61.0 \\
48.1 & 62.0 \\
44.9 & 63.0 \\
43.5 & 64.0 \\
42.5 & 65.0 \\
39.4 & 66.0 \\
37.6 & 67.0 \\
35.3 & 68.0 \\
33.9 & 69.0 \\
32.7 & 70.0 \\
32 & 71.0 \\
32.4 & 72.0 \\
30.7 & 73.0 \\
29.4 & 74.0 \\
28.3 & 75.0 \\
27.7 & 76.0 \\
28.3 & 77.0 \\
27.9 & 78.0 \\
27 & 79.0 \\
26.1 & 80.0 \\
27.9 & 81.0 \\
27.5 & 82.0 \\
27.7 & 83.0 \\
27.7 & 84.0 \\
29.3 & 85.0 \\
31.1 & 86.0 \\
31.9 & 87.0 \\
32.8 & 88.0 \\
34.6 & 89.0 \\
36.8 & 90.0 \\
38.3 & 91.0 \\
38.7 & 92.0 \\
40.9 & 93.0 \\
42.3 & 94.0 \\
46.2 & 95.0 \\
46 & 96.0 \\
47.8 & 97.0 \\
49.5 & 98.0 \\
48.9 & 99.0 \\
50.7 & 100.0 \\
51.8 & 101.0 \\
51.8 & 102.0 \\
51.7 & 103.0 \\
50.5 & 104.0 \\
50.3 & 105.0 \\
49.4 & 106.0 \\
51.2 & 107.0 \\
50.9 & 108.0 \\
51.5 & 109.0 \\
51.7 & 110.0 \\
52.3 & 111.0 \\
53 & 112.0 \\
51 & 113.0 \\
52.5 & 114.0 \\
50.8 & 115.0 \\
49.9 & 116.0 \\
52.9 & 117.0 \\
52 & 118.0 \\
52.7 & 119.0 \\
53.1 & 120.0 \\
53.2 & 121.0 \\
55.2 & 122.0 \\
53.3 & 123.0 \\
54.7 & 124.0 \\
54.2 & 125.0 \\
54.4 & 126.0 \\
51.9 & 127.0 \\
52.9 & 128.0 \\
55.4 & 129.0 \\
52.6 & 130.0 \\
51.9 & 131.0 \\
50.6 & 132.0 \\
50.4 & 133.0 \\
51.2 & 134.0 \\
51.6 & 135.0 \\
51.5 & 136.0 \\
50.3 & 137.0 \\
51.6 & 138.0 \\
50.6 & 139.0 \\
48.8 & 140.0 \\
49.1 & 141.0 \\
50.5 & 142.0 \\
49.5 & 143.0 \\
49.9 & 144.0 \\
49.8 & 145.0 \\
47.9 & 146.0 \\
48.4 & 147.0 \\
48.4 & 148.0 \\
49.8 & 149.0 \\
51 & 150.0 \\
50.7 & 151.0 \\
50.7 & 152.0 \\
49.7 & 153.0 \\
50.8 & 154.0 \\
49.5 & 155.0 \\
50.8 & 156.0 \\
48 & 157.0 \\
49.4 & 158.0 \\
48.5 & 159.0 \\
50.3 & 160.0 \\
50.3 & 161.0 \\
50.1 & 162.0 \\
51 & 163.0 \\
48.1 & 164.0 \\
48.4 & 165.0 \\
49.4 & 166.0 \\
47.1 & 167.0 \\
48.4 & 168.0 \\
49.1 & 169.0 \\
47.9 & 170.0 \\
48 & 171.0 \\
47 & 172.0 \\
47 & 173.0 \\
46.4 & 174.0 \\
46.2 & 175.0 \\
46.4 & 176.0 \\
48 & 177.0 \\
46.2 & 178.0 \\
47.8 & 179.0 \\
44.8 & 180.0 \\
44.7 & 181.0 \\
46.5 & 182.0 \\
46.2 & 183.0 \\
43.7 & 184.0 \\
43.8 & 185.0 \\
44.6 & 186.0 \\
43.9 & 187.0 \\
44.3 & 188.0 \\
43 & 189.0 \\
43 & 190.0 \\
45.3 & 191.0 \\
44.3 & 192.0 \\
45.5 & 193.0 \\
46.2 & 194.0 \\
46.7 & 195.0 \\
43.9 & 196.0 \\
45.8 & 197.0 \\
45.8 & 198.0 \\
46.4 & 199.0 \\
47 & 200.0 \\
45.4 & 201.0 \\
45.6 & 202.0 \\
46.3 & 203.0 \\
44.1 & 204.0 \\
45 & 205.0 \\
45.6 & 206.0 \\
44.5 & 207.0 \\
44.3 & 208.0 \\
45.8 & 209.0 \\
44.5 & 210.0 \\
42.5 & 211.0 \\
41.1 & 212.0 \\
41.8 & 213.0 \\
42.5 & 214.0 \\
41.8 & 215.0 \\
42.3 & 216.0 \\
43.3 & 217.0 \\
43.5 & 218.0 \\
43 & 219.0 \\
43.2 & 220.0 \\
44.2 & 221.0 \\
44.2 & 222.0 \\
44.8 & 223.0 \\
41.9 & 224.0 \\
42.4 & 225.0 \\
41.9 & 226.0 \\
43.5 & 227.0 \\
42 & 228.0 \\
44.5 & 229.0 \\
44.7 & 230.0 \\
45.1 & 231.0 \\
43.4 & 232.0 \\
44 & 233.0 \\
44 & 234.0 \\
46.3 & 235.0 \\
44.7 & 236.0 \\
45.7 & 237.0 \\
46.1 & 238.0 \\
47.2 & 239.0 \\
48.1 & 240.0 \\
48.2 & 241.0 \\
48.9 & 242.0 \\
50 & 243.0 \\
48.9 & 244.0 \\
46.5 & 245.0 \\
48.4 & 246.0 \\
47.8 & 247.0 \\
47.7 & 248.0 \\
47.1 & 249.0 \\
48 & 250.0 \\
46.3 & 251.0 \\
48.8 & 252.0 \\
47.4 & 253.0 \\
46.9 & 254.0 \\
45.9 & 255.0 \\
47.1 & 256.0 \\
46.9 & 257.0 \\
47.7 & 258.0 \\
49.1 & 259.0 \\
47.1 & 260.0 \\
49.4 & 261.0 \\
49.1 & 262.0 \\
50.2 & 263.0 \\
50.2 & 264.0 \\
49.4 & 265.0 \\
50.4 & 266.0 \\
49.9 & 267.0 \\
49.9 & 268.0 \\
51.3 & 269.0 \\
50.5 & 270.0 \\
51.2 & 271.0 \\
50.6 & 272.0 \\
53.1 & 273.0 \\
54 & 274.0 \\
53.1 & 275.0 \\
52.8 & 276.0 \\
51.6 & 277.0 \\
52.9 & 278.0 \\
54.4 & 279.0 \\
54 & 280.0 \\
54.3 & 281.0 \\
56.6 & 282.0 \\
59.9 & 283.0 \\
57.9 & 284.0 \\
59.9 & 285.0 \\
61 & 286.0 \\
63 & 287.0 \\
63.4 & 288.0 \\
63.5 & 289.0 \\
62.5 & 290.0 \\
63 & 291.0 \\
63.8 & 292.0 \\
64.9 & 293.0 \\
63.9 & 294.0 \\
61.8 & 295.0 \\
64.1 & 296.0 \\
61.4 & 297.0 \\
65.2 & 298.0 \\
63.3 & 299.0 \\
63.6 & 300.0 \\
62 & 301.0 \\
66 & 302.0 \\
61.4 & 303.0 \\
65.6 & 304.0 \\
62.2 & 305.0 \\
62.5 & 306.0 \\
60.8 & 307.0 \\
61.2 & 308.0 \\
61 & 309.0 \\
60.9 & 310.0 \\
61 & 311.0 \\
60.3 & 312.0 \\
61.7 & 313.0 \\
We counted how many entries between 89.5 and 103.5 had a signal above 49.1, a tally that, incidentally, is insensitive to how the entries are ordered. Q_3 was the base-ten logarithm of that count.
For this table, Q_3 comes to 0.70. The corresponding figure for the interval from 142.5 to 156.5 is 1.04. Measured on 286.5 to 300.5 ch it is 1.15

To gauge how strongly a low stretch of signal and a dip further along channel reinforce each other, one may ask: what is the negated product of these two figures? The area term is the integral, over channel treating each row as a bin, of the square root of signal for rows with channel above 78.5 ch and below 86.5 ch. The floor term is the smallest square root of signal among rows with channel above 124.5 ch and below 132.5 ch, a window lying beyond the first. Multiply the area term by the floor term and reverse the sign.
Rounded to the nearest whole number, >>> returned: -301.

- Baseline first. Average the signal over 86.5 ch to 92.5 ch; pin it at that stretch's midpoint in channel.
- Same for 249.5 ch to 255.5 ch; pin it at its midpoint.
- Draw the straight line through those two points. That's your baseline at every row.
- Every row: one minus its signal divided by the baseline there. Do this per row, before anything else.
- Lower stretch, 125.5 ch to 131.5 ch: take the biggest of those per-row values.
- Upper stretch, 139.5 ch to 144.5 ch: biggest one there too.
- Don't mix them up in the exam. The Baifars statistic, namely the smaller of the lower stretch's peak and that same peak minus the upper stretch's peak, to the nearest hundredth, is -0.35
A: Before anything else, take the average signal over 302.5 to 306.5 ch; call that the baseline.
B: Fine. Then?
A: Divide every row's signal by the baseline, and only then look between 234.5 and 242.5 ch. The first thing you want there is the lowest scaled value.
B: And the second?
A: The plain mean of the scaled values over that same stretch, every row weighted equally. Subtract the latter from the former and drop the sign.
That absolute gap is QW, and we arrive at 0.035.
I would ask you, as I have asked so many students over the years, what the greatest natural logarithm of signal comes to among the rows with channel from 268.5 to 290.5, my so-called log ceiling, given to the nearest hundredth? 4.15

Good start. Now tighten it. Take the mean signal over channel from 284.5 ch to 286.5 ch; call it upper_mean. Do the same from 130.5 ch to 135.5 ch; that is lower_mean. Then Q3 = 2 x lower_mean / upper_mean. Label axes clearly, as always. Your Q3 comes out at 1.69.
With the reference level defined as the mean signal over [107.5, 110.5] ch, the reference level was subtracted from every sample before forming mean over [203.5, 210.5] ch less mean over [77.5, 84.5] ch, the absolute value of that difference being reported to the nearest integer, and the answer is 17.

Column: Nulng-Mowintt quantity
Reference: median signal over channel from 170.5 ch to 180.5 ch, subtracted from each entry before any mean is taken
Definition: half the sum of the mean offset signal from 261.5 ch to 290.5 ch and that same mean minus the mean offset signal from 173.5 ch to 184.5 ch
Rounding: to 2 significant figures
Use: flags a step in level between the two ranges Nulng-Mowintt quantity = 8.1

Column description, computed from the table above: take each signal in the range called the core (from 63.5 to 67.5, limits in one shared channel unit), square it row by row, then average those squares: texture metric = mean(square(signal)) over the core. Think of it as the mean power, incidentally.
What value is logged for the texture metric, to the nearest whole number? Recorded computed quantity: 1666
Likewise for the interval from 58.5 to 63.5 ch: 2390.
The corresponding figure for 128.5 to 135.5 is 2702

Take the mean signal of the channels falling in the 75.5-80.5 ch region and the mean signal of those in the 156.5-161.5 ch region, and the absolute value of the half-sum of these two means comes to 38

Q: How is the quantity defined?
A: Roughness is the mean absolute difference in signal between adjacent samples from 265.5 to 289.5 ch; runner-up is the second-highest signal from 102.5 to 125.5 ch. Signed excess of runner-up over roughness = 54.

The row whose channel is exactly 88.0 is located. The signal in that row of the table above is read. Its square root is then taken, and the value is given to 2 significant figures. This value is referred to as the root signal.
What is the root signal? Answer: 5.7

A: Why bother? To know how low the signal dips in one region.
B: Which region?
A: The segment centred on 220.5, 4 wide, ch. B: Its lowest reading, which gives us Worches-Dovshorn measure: 43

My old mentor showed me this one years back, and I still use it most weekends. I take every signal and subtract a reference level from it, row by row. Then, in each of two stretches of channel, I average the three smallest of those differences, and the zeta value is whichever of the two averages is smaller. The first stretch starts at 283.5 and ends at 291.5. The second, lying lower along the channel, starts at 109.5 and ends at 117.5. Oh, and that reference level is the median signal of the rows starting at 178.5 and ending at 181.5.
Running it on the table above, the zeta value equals 5.8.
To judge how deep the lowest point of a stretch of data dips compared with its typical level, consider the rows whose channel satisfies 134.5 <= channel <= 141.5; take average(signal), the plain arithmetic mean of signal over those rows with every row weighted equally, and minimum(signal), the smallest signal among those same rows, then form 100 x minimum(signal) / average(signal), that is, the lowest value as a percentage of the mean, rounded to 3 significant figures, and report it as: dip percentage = 96.6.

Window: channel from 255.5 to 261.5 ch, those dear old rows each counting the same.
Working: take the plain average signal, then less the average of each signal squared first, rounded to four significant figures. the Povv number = -2246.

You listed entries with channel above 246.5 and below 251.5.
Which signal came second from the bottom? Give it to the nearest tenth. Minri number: 47.1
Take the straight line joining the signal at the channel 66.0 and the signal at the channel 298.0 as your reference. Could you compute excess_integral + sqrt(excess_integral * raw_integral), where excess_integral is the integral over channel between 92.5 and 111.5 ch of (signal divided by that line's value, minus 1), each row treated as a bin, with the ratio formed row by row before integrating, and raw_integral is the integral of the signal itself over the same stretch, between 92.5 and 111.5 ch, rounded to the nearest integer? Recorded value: 51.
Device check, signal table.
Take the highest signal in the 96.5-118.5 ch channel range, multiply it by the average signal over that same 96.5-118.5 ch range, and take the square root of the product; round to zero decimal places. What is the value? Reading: 52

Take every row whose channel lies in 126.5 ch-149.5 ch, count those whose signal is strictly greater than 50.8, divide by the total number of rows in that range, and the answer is 0.39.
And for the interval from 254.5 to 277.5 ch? 0.30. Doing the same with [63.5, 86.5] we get 0.00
